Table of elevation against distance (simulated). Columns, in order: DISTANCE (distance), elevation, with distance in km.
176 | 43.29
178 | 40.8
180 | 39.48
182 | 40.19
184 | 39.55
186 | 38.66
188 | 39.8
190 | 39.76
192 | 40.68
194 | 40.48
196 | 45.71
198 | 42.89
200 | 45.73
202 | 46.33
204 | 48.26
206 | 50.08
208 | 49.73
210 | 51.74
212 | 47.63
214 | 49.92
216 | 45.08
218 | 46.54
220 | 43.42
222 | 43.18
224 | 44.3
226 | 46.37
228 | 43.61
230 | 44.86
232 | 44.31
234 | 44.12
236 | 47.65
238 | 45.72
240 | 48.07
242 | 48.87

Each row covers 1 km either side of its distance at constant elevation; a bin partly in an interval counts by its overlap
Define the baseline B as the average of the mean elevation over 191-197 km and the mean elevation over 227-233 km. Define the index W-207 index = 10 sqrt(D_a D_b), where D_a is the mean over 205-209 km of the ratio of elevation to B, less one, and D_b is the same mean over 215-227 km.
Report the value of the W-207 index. 0.74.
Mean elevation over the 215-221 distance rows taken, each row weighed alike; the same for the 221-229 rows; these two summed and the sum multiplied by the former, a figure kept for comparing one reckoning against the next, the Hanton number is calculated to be 4023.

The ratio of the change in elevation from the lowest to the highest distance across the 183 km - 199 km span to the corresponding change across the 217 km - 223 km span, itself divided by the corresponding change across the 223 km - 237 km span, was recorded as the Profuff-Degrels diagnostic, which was -0.30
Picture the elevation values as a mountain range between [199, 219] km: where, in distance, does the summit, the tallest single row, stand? 210 km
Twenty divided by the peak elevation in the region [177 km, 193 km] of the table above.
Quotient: 0.49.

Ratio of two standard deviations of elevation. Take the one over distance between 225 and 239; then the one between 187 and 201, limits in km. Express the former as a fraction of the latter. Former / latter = 0.54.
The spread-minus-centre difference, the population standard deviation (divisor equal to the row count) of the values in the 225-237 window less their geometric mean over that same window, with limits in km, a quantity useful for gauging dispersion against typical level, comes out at -43.7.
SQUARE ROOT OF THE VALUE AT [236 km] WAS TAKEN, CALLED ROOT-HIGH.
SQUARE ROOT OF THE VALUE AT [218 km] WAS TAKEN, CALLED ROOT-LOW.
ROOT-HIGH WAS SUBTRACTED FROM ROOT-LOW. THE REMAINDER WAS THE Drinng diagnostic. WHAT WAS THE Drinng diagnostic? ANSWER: -0.1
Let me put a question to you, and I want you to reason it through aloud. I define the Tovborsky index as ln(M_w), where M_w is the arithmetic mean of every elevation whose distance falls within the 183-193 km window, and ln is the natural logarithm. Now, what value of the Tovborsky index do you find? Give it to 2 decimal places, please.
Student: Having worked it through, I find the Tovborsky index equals 3.68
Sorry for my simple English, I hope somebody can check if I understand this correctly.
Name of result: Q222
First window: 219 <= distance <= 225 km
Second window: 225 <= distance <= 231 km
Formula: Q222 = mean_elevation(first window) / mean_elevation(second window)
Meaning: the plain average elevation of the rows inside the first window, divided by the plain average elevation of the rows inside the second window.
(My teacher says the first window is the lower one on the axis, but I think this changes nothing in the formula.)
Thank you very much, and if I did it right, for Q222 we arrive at 0.97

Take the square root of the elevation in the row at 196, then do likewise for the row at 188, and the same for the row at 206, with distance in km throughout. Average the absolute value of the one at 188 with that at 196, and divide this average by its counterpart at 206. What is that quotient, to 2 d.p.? 0.92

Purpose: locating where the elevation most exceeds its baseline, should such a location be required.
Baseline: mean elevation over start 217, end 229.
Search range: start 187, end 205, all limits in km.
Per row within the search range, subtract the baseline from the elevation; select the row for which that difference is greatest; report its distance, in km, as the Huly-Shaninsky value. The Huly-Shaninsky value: 204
